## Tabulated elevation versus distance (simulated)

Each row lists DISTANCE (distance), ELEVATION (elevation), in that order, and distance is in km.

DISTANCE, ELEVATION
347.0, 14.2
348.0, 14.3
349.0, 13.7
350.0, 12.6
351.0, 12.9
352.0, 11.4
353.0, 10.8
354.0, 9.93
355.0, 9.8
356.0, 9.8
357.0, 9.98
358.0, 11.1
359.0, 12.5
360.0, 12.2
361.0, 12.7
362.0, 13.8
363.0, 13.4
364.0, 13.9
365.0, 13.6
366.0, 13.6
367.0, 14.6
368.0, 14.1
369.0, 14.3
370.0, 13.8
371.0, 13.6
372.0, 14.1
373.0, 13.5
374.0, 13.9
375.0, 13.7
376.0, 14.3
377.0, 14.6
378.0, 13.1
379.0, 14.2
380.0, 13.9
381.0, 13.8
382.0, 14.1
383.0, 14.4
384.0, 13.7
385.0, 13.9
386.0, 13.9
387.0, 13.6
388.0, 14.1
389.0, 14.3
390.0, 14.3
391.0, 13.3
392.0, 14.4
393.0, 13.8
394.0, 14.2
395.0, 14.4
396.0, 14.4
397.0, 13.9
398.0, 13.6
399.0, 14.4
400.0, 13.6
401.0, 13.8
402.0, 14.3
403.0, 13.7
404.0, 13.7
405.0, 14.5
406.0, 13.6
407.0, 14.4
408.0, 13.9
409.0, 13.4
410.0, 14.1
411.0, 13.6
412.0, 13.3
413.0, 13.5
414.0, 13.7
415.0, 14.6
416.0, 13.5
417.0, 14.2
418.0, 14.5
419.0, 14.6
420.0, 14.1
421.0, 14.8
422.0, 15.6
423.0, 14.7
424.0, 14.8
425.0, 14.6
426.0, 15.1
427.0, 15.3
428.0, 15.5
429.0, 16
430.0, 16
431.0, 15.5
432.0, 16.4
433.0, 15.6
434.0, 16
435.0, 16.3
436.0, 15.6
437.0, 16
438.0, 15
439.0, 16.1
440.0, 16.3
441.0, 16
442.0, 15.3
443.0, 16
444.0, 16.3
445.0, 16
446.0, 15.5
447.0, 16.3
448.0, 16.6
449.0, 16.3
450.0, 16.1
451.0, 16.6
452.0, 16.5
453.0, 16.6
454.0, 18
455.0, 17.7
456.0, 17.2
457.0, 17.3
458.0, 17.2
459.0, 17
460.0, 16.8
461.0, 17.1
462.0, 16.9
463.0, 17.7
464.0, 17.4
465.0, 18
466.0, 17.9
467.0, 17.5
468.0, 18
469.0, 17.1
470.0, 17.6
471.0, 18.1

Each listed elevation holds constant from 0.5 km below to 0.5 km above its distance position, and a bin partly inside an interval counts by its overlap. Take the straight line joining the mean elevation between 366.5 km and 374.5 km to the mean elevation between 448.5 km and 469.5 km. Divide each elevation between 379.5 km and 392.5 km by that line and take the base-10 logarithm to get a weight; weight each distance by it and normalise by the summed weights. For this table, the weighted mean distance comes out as 386.7 km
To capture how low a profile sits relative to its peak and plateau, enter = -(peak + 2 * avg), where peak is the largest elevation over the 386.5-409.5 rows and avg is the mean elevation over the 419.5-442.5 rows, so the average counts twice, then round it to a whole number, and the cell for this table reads -46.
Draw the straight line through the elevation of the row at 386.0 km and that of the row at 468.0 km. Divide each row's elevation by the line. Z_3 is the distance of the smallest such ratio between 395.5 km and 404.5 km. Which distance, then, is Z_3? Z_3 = 404.0 km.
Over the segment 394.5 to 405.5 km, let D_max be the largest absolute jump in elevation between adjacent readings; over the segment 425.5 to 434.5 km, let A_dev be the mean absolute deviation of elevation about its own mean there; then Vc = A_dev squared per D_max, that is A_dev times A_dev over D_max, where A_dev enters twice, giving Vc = 0.149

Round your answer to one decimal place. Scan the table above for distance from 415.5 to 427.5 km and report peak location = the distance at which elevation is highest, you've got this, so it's 422.0 km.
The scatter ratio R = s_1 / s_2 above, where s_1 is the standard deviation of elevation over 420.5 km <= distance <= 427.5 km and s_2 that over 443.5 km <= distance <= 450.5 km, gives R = 1.05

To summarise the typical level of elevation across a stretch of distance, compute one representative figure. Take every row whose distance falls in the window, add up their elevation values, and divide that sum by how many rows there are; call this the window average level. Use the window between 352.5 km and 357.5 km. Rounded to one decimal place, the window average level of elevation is 10.1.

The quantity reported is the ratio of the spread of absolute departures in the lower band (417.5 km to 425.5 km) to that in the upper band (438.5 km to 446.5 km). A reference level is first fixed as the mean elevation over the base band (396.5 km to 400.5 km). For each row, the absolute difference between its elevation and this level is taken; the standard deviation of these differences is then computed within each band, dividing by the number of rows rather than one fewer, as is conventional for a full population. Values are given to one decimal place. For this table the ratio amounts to 1.2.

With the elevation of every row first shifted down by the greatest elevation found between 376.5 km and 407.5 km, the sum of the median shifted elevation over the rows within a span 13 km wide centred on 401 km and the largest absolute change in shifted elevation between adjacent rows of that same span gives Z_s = 0.20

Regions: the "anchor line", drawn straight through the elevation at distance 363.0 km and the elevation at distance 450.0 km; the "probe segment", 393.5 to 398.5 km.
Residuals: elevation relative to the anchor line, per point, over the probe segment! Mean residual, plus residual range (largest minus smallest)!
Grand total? 0.6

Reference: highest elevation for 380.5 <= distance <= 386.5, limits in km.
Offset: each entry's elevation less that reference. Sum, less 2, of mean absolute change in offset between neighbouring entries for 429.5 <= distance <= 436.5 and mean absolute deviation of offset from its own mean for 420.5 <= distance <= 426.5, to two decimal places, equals -1.12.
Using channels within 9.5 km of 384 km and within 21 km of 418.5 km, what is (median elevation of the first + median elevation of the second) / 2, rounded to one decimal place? 14.2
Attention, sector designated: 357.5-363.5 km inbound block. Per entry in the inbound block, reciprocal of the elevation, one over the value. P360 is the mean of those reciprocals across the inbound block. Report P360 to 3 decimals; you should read 0.080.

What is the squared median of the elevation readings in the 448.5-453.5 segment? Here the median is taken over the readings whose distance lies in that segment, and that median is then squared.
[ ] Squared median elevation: 272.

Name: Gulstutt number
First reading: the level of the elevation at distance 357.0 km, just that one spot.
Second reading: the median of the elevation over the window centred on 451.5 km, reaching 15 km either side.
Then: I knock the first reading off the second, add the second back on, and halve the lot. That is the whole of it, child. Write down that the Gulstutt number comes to 11.6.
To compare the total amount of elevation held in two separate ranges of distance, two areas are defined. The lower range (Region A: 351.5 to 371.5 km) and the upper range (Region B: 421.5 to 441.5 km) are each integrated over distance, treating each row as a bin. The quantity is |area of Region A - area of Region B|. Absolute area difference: 63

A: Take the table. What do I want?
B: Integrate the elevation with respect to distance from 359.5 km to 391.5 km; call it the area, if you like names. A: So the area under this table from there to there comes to 442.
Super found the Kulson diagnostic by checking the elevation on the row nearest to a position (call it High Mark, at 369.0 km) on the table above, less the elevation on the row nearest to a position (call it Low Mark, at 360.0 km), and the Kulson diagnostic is 2.1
